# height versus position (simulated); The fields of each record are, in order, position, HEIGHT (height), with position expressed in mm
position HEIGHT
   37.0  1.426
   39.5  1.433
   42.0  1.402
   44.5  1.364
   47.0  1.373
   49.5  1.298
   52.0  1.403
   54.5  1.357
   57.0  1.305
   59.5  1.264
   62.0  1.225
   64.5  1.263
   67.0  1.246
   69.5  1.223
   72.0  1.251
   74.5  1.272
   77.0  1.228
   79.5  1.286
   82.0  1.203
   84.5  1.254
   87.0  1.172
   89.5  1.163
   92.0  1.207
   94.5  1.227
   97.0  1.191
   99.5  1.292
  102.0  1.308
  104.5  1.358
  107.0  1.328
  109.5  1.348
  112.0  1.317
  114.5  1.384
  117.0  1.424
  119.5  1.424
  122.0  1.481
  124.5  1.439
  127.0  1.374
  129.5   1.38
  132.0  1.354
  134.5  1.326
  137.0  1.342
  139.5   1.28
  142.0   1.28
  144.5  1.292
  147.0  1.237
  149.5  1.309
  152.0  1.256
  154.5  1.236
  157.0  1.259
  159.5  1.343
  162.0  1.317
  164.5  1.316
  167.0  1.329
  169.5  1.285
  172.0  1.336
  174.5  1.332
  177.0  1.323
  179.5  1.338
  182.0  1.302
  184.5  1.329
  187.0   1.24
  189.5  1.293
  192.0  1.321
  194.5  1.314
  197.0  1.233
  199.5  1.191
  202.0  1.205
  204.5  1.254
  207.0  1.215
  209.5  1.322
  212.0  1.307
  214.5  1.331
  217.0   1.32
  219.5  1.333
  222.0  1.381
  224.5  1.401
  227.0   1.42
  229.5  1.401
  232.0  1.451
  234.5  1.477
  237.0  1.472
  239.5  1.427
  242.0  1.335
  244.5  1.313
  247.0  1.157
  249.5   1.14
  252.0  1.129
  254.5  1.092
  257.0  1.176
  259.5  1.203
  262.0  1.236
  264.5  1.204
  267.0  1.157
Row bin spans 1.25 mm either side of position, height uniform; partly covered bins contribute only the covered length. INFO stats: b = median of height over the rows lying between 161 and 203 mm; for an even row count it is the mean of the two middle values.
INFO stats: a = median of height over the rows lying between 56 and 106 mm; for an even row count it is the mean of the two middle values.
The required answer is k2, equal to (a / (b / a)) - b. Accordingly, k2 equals -0.13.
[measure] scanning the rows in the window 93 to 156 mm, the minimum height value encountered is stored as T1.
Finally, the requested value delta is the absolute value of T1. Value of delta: 1.19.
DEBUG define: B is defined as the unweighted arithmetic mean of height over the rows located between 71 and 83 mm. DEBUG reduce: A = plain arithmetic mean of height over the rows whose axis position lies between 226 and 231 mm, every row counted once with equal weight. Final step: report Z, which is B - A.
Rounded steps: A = 1.41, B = 1.248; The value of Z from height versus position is -0.16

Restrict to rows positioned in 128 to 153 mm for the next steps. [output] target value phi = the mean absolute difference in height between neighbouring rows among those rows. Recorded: 0.0360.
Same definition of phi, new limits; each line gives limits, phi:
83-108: 0.0431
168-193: 0.0347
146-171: 0.0373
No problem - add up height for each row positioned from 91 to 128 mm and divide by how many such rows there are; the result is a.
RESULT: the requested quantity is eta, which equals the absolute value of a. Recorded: 1.34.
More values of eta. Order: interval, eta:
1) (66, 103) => 1.23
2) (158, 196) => 1.31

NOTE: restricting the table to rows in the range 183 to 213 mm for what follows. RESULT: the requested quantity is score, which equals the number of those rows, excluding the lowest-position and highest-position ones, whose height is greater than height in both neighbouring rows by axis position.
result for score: 3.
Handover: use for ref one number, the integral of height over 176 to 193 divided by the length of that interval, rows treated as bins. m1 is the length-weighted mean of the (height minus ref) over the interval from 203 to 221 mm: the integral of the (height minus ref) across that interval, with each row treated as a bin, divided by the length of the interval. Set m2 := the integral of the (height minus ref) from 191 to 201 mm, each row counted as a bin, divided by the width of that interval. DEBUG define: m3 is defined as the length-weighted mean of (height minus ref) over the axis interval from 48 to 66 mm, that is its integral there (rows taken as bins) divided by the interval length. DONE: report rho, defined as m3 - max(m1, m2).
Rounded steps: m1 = -0.01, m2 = -0.044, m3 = 0.00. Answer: 0.01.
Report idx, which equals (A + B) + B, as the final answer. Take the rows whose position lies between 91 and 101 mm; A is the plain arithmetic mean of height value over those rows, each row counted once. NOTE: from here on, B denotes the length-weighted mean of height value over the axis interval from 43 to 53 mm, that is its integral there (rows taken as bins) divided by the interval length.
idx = 3.95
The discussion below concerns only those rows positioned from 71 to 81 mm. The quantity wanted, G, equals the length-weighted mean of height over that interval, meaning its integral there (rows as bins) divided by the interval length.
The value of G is 1.26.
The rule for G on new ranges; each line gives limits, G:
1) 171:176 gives 1.33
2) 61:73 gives 1.24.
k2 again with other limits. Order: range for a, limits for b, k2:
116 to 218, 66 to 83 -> 0.15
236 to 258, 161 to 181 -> -0.28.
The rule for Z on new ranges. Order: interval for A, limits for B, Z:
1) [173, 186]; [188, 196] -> -0.02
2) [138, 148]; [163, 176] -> 0.05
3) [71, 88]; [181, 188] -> 0.05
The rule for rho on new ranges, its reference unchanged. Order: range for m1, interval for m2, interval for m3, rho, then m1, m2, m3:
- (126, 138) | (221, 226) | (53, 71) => -0.12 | 0.05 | 0.087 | -0.04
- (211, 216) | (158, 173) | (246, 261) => -0.17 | 0.01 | 0.014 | -0.16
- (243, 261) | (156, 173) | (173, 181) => 0.02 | -0.13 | 0.006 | 0.02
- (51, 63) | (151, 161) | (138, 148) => -0.04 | 0.00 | -0.031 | -0.03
